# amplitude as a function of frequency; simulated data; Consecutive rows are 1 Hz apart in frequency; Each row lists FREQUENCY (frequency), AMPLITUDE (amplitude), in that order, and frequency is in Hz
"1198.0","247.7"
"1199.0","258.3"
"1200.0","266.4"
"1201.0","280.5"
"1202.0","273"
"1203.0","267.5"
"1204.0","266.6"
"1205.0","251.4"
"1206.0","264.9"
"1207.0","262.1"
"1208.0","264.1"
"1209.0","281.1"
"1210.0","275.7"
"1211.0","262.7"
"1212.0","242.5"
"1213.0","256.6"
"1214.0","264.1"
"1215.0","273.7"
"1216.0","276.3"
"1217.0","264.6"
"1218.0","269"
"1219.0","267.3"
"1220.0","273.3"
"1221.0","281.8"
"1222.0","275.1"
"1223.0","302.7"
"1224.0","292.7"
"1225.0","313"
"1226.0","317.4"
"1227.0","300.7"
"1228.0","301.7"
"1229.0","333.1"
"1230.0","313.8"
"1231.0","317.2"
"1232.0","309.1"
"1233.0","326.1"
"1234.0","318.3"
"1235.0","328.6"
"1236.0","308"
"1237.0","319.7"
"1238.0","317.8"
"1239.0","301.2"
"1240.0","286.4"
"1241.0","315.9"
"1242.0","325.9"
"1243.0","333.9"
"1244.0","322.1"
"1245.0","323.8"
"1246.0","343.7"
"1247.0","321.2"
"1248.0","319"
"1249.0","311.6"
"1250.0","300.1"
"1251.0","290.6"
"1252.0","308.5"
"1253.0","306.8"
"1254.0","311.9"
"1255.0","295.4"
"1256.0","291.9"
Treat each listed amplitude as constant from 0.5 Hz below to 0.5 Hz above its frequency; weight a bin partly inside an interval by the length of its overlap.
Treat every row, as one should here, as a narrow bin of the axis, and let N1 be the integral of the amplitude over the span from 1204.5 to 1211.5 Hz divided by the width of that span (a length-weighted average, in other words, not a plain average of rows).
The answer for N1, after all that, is 266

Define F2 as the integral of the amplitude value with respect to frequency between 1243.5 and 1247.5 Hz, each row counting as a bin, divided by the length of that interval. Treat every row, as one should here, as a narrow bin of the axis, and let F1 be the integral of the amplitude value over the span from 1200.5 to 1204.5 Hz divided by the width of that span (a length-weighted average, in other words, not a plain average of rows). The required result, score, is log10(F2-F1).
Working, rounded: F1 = 272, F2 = 328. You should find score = 1.75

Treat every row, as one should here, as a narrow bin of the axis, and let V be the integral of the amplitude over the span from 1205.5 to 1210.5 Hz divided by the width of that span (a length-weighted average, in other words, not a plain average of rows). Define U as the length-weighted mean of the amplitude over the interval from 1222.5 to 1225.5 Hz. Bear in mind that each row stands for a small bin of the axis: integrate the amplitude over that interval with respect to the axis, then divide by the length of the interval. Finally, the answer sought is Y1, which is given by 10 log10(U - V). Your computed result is 15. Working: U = 303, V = 270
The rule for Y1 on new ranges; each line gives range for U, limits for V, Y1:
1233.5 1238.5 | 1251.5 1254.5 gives 10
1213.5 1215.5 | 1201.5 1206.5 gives 6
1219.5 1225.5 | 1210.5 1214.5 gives 15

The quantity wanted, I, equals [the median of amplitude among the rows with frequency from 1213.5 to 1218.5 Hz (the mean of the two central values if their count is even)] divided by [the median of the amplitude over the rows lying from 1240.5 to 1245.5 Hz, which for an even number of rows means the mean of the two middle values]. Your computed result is 0.83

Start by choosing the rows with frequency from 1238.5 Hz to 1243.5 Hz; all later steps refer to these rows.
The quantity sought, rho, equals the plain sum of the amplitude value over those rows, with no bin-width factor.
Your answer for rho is 1563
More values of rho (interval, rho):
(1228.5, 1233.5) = 1599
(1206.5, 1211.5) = 1346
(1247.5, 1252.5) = 1530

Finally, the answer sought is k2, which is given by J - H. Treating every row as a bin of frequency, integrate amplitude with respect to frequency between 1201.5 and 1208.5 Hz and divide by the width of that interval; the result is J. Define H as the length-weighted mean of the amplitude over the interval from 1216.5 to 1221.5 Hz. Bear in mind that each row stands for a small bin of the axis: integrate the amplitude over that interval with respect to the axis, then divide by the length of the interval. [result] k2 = -7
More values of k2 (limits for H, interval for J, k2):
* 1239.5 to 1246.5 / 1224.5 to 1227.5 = -11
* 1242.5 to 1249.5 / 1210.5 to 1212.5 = -72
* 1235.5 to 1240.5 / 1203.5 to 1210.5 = -40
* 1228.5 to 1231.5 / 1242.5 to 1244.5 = 7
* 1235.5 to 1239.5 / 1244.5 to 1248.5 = 15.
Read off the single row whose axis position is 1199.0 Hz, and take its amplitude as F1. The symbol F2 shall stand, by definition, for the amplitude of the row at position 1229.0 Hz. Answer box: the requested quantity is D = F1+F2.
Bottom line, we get 591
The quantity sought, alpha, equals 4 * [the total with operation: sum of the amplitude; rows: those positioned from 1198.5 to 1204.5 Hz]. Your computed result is 6449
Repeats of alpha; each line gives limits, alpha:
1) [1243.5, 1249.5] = 7766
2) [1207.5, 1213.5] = 6331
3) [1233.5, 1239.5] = 7574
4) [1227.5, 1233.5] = 7604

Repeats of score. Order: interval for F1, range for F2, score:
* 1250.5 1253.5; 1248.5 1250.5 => 0.59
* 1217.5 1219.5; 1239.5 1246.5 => 1.73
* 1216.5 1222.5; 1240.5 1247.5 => 1.74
